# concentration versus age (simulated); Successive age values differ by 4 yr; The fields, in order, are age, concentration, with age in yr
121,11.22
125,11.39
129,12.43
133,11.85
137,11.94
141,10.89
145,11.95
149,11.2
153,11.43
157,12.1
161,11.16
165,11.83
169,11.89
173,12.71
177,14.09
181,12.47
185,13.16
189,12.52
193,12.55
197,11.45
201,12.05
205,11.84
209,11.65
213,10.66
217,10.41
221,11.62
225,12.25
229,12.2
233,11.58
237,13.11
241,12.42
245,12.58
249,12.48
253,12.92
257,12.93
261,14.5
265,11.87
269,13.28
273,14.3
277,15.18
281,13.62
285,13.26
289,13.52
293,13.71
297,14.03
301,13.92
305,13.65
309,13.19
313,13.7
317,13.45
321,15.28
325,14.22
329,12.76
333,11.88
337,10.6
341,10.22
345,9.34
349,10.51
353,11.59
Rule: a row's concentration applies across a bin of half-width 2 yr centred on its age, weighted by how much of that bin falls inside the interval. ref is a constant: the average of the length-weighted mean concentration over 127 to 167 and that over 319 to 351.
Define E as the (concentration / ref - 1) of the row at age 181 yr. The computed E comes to 0.06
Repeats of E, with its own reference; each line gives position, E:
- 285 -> 0.13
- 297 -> 0.19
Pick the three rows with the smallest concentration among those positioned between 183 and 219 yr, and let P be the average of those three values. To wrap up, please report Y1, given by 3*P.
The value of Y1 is 32.5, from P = 10.8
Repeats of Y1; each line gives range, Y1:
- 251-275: 37.7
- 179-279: 32.5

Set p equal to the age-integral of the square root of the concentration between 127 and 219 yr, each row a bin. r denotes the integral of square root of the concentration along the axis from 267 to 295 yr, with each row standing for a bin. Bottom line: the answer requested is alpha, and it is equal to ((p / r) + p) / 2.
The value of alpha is 160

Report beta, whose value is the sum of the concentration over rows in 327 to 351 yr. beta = 65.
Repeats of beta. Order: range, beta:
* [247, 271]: 78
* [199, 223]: 68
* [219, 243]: 73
